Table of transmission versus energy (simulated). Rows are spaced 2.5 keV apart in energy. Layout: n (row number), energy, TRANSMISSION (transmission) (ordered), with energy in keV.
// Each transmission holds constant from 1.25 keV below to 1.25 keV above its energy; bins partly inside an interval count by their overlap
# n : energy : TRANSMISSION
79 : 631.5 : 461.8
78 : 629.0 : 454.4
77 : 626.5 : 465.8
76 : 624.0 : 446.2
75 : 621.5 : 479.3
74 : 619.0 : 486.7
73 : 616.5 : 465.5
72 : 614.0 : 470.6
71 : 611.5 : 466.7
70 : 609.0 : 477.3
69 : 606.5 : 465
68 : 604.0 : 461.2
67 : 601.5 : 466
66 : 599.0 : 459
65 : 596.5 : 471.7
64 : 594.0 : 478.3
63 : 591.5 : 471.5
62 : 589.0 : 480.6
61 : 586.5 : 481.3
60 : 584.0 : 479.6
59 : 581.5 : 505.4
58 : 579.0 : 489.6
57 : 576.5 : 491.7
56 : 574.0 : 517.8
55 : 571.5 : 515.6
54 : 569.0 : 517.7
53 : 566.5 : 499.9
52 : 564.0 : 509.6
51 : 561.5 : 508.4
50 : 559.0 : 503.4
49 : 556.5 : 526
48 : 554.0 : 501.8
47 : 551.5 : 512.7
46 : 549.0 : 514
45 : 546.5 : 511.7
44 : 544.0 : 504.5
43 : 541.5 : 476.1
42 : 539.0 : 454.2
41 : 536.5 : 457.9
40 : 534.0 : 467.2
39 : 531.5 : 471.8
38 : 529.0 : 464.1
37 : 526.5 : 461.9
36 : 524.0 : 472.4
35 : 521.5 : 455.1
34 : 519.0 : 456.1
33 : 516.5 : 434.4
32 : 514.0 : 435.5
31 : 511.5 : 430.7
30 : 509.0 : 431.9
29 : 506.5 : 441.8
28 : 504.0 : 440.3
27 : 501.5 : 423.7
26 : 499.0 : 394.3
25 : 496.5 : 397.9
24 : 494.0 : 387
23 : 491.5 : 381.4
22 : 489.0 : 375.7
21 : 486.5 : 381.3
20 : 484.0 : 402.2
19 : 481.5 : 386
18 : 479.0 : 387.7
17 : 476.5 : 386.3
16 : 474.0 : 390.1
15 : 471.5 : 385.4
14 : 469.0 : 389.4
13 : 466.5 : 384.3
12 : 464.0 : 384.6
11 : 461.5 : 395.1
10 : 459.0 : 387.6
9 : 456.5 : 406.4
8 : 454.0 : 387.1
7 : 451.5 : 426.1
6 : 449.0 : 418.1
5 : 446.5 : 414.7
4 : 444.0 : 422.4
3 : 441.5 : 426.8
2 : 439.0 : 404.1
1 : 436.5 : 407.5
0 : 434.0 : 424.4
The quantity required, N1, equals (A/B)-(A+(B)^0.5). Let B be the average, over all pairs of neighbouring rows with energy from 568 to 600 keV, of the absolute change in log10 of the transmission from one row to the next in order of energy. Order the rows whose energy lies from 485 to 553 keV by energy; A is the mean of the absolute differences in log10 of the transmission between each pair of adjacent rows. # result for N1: 0.97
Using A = 0.0089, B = 0.0083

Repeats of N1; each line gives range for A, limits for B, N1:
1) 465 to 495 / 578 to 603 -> 0.78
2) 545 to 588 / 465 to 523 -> 0.97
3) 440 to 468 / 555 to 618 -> 1.51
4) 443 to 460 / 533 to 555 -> 1.69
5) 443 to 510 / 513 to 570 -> 1.04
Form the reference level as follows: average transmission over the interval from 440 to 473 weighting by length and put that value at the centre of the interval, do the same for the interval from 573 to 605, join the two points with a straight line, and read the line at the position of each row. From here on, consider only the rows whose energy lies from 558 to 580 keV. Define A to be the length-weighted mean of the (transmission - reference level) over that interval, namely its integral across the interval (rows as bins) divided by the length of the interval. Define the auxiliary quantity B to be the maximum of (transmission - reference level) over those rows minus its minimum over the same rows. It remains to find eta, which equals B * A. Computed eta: 1265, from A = 37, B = 34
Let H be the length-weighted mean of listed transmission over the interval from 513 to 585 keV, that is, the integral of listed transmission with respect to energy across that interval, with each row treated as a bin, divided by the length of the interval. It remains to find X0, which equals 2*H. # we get 974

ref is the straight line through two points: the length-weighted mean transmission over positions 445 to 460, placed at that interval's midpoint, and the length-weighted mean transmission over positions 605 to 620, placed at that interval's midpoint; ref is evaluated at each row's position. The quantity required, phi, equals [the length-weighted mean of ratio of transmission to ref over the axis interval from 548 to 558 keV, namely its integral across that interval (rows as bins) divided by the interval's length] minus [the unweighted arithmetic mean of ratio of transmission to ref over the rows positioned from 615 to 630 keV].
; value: 0.166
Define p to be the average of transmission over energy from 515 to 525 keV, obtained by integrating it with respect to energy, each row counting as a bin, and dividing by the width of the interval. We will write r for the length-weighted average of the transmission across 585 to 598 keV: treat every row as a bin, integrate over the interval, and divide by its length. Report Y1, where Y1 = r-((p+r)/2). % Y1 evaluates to 11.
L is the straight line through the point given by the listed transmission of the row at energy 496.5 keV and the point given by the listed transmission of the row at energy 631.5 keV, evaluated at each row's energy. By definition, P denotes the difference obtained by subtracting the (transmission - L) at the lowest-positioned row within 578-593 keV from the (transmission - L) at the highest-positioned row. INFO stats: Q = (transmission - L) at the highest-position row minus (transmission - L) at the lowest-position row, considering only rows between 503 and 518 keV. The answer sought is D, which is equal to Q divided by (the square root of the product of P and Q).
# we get -0.7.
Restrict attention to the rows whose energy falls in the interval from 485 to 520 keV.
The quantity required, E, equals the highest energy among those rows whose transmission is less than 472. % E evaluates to 519.0 keV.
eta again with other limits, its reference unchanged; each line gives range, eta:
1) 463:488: -576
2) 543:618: 1432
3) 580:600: -154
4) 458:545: -656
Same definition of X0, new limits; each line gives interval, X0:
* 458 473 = 776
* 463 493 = 772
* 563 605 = 976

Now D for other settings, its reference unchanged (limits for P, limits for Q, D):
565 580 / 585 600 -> -1.3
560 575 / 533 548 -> 3.3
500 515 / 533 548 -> 2.6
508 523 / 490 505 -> 1.8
